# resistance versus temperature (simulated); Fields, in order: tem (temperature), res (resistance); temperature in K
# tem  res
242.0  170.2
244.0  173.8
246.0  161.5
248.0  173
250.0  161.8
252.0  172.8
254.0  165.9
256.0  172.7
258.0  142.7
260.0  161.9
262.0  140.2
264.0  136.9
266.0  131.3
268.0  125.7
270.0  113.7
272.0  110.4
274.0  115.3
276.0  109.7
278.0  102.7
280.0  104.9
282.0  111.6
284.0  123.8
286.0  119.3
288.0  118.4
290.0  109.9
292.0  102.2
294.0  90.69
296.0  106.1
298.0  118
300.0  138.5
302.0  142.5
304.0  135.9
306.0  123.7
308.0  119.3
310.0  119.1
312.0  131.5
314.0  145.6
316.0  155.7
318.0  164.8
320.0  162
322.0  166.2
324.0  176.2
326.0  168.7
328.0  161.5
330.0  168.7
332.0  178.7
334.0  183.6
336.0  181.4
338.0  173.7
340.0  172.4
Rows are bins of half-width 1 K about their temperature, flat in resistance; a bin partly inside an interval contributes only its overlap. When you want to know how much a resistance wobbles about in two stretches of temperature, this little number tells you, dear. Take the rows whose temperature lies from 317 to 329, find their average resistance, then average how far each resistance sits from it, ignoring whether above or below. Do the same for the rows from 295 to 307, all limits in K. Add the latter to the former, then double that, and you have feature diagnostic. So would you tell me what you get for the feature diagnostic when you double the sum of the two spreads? 30.9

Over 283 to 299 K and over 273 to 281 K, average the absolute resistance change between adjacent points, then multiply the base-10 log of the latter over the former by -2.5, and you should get 0.6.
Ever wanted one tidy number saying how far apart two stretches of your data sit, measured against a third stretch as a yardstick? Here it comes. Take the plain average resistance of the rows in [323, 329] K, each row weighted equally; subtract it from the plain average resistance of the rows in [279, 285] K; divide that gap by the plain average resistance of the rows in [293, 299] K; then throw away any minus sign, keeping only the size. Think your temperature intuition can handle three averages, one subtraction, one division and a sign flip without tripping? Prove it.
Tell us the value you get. 0.53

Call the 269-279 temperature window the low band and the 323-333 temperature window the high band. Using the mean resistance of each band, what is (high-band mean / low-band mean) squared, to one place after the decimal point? 2.4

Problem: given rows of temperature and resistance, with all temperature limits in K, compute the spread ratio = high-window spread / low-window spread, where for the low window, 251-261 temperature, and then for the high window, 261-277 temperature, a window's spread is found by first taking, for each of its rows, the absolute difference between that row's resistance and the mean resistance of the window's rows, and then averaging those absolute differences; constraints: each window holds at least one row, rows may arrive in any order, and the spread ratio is 1.2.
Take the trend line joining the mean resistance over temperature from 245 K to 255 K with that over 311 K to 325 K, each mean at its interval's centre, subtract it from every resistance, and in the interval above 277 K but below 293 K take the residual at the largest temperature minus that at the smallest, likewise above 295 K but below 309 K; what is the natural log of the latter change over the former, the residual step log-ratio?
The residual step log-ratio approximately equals 2.3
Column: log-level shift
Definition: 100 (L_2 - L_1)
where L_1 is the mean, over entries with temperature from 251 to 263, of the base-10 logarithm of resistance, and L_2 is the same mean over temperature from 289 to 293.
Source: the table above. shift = -18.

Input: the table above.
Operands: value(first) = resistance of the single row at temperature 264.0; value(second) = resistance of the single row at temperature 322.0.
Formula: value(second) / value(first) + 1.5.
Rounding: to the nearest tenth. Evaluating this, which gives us 2.7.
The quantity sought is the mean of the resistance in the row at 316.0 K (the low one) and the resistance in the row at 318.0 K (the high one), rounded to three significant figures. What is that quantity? 160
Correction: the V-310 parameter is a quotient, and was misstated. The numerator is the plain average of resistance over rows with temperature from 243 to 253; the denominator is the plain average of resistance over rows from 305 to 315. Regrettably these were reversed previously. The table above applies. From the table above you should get 1.32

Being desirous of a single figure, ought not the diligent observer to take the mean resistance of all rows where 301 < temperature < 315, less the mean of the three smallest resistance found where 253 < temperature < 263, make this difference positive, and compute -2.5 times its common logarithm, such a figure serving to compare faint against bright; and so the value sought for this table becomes -3.1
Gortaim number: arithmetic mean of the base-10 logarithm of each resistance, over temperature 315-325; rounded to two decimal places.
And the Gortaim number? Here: 2.22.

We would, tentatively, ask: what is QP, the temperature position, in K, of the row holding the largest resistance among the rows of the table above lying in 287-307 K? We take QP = 302.0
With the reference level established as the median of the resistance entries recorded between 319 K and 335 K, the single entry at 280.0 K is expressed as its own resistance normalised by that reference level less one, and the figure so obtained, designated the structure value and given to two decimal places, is -0.38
